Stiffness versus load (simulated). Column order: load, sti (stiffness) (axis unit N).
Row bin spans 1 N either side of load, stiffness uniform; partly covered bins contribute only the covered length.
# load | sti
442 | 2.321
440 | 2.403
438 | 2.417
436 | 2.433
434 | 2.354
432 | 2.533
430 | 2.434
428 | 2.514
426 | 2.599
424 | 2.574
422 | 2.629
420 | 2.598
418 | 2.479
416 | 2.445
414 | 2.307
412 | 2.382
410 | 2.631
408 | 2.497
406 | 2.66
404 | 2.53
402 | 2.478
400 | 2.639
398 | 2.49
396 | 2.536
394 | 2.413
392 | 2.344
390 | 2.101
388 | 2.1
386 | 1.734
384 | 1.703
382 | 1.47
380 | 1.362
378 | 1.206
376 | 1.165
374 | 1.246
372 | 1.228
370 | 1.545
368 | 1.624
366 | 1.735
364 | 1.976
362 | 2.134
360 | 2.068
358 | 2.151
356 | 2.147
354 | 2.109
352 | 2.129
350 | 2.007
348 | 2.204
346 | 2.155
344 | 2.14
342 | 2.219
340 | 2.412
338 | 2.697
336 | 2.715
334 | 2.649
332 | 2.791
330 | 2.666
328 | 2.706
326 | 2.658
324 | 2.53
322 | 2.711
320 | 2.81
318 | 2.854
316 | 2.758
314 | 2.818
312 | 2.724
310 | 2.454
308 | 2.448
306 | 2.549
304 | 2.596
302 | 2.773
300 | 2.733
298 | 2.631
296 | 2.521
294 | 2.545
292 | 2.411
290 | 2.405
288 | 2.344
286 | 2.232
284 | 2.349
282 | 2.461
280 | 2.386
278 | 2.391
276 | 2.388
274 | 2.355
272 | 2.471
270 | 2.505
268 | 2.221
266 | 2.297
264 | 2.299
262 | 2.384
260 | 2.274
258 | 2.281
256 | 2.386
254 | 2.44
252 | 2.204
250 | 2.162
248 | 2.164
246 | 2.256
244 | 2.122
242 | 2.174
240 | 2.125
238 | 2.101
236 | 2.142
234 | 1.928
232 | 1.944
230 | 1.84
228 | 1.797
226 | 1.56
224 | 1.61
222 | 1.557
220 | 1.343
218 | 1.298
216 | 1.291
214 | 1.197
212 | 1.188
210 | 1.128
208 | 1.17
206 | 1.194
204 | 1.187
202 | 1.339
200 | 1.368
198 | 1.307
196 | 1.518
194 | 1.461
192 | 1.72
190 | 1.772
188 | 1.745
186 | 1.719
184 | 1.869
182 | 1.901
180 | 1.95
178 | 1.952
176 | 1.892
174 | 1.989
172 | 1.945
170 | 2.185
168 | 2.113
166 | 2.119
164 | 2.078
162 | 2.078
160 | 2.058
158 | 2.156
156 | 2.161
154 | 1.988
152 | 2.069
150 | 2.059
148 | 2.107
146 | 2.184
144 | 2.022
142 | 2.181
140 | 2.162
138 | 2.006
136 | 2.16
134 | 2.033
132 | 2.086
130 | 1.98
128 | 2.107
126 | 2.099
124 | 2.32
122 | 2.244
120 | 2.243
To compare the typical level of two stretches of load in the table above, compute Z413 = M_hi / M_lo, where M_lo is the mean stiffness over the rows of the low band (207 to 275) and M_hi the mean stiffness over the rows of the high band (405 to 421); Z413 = 1.28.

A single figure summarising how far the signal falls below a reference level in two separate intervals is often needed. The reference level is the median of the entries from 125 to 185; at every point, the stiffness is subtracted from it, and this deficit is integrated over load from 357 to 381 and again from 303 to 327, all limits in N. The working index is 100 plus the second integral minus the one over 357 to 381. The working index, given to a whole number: 75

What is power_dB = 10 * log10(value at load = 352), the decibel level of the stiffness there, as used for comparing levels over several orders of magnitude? 3.28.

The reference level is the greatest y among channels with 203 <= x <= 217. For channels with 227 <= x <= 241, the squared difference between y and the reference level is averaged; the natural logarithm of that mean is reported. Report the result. -0.7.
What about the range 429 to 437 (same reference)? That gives 0.3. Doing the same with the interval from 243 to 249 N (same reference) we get -0.2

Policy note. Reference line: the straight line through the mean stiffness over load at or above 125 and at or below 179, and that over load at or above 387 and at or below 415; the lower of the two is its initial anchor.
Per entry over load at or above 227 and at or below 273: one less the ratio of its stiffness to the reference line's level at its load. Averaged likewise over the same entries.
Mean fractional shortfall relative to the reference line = 0.01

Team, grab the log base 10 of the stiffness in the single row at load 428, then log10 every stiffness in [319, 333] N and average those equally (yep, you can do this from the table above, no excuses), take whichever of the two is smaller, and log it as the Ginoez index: 0.40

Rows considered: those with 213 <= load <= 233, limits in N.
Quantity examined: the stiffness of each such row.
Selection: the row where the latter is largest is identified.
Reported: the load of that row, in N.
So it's 232 N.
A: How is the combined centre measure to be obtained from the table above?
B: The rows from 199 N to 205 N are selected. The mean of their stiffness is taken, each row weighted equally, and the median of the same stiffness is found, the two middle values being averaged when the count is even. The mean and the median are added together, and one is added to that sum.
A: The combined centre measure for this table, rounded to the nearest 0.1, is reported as 3.6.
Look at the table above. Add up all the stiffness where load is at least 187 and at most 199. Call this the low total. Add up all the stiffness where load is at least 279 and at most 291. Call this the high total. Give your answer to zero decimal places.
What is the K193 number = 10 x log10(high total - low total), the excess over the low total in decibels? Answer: 7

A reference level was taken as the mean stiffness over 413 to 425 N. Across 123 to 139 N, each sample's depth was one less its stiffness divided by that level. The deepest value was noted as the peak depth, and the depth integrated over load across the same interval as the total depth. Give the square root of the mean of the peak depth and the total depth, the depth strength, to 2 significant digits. 1.2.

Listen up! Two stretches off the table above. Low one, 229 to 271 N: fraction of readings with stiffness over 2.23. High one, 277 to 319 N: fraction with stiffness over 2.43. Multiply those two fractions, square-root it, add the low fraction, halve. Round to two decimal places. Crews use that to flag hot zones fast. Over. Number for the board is 0.48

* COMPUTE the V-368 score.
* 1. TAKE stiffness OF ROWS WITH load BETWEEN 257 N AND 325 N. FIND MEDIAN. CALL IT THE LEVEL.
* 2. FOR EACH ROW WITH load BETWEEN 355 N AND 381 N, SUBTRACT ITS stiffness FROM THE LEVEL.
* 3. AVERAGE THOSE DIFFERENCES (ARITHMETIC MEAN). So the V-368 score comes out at 0.80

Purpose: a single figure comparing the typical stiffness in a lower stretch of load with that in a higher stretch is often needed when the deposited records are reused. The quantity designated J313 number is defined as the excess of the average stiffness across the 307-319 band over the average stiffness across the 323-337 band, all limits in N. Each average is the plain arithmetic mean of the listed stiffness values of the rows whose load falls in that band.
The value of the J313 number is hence 0.0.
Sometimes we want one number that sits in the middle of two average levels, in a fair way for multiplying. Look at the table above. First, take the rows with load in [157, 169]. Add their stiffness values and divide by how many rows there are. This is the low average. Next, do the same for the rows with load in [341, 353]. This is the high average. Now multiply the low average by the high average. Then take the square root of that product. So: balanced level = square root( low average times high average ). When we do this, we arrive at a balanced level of 2.12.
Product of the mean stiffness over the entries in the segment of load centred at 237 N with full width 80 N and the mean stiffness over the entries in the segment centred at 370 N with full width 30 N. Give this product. 3.1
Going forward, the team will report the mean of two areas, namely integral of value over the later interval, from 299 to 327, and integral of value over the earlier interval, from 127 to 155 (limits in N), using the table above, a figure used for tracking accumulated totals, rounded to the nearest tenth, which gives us 66.6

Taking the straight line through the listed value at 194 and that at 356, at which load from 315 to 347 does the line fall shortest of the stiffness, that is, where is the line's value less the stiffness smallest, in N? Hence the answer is 318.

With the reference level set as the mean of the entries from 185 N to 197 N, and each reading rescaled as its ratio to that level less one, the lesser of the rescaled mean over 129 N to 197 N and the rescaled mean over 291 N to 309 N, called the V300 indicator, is 0.20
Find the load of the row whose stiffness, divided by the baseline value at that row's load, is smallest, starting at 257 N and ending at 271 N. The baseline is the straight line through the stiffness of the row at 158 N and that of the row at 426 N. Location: 268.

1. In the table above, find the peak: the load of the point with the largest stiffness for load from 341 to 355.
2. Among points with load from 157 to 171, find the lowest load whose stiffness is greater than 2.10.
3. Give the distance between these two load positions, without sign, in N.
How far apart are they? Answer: 184 N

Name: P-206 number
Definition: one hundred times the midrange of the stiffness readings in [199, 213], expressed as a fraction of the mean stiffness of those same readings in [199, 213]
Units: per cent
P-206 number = 102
